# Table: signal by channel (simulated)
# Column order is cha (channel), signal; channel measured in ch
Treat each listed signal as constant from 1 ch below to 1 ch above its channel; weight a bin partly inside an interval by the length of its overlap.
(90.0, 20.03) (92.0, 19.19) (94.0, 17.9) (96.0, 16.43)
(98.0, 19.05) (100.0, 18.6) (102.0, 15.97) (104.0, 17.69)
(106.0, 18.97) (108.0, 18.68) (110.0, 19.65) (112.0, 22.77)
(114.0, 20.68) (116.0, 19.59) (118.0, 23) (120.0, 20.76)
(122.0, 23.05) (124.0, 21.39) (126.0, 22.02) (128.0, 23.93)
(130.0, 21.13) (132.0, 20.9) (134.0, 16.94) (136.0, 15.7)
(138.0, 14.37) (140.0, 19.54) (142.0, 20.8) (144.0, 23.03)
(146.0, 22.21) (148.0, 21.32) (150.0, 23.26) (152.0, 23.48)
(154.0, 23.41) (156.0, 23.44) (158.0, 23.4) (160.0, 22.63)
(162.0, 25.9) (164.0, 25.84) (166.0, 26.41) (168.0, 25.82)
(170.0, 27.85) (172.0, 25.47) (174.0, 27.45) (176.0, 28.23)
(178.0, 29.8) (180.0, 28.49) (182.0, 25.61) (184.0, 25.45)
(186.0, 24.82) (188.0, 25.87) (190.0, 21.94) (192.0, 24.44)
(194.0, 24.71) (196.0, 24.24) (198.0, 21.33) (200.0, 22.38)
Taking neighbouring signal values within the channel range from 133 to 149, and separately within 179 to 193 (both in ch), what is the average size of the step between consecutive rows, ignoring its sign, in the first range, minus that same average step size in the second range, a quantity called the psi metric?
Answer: -0.01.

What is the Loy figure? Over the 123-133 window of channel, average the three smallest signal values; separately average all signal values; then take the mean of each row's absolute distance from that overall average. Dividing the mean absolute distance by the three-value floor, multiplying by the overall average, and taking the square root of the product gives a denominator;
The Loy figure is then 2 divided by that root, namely 2.1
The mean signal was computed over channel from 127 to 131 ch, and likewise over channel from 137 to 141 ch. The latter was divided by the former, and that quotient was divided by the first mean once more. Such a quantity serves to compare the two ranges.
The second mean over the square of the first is 0.033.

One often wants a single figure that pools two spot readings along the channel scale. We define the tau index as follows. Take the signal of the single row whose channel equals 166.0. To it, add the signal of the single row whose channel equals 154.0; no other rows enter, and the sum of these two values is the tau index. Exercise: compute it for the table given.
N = 50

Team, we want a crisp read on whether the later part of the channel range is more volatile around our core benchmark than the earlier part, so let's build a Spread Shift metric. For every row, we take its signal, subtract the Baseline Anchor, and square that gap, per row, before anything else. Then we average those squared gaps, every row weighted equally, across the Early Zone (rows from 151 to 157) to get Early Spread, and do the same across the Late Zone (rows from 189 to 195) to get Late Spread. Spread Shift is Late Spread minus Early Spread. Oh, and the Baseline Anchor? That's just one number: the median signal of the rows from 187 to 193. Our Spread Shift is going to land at 1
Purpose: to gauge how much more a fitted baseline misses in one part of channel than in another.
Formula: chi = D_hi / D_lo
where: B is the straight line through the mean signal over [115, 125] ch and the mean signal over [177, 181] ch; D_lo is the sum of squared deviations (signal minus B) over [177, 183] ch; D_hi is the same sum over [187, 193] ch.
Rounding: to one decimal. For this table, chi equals 8.1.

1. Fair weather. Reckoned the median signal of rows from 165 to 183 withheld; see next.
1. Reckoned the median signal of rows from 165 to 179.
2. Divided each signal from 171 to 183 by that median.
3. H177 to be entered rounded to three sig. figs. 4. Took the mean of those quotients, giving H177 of 1.00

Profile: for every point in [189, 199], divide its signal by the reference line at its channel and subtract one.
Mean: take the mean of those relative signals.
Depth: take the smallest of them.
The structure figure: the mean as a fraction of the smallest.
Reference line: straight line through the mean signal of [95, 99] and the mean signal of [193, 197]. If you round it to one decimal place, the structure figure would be 0.3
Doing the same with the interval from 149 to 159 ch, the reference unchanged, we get 1.2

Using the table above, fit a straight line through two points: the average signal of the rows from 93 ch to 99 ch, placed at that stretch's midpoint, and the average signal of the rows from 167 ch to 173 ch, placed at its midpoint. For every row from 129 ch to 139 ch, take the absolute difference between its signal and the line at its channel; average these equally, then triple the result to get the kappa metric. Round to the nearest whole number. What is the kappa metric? 13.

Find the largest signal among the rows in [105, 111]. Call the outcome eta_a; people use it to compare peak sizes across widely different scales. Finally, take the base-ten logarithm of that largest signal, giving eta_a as 1.29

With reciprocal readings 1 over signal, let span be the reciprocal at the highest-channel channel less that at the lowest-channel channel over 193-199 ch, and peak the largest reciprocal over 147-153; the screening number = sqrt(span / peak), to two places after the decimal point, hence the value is 0.37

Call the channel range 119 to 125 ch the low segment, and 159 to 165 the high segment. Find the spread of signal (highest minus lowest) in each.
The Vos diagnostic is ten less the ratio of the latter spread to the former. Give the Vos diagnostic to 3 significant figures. 8.57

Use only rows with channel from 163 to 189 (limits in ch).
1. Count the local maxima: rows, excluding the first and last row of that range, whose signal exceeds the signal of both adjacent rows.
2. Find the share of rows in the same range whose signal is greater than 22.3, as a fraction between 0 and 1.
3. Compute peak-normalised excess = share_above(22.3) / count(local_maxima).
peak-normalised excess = 0.3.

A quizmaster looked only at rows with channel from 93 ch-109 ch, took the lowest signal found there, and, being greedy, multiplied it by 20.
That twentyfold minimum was 319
